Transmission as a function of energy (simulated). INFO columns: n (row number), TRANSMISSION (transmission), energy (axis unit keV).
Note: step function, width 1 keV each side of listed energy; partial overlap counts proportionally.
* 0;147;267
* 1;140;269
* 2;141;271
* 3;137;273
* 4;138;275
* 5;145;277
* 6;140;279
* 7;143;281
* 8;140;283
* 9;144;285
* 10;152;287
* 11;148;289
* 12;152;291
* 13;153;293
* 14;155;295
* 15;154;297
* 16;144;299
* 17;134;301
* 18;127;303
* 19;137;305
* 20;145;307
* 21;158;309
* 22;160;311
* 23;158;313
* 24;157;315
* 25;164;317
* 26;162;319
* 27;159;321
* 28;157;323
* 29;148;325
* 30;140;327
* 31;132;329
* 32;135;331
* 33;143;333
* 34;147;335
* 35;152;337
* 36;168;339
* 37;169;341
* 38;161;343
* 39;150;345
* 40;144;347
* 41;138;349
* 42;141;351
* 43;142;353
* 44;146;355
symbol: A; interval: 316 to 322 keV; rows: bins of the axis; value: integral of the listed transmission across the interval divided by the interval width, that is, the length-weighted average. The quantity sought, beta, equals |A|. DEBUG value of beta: 162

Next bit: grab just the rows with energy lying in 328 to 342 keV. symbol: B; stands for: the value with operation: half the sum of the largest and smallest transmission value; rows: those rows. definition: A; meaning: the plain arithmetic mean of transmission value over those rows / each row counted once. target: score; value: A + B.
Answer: 300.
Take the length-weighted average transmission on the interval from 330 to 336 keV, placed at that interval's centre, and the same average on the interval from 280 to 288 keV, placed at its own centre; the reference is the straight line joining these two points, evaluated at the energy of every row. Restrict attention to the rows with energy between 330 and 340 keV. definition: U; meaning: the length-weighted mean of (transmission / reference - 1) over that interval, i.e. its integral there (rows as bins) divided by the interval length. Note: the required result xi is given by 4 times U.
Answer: 0.21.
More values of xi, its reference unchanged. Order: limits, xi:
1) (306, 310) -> 0.23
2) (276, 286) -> -0.07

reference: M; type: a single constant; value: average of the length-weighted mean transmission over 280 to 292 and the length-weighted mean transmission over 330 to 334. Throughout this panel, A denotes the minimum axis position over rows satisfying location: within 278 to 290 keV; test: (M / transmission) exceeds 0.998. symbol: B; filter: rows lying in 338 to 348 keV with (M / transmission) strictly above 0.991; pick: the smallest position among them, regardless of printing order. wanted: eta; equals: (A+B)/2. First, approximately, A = 279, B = 347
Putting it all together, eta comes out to 313 keV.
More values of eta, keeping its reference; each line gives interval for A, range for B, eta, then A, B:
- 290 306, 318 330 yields 314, 301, 327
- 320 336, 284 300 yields 306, 327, 285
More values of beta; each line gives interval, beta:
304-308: 141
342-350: 148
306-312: 154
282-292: 147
